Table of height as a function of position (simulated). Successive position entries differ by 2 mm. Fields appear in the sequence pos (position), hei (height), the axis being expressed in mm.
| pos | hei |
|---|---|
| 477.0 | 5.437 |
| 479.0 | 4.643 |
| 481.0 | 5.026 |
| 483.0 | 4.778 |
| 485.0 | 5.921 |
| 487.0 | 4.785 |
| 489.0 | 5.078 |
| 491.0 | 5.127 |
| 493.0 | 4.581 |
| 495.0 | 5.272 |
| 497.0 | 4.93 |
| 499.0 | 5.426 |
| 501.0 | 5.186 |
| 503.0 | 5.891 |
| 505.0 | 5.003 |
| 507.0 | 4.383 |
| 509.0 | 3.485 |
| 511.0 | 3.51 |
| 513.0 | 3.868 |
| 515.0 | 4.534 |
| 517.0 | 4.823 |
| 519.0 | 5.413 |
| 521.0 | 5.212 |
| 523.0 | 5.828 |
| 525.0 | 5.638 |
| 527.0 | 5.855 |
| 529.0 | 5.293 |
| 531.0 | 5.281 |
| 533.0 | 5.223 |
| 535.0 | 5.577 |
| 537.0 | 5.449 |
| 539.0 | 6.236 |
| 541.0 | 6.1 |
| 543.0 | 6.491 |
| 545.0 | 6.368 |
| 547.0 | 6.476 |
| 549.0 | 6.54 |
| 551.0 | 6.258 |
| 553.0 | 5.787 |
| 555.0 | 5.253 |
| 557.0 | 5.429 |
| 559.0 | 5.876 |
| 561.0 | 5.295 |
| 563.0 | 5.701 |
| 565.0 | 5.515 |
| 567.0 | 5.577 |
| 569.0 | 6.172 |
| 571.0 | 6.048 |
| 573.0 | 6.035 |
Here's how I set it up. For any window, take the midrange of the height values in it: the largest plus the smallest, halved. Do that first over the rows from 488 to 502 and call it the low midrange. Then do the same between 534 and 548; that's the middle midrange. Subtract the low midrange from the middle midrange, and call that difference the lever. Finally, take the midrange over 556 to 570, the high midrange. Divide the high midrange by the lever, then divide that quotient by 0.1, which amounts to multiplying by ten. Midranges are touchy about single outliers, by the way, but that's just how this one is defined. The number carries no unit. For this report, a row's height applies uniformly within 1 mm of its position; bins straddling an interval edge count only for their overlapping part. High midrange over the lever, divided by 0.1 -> 59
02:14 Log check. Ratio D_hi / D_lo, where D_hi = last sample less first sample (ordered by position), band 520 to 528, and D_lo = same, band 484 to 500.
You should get -1.3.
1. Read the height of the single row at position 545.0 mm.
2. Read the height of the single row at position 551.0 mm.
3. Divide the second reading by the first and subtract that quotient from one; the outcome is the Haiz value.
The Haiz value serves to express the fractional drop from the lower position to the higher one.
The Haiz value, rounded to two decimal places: 0.02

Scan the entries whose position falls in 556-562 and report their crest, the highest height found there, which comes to 5.876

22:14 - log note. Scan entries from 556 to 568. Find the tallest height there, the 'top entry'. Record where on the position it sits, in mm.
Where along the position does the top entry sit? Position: 559.0 mm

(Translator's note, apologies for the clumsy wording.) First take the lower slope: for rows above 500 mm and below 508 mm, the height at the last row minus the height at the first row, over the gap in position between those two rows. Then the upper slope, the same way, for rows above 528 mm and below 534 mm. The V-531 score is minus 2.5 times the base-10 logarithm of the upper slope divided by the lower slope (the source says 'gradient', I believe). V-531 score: 2.2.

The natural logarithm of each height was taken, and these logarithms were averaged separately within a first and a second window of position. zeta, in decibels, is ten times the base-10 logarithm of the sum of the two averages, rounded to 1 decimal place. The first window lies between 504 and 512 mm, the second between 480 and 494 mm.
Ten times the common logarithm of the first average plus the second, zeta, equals 4.8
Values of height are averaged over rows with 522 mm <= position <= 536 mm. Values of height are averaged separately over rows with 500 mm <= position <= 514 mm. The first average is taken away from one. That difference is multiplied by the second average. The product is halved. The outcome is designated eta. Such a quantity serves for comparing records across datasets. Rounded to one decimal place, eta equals -10.1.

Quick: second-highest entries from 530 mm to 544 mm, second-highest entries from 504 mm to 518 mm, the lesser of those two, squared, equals 23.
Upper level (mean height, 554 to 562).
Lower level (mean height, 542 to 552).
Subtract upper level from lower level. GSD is 1.0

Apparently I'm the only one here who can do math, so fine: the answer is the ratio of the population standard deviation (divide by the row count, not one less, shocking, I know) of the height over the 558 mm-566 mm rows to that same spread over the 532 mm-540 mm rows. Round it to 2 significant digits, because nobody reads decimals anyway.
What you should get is 0.57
